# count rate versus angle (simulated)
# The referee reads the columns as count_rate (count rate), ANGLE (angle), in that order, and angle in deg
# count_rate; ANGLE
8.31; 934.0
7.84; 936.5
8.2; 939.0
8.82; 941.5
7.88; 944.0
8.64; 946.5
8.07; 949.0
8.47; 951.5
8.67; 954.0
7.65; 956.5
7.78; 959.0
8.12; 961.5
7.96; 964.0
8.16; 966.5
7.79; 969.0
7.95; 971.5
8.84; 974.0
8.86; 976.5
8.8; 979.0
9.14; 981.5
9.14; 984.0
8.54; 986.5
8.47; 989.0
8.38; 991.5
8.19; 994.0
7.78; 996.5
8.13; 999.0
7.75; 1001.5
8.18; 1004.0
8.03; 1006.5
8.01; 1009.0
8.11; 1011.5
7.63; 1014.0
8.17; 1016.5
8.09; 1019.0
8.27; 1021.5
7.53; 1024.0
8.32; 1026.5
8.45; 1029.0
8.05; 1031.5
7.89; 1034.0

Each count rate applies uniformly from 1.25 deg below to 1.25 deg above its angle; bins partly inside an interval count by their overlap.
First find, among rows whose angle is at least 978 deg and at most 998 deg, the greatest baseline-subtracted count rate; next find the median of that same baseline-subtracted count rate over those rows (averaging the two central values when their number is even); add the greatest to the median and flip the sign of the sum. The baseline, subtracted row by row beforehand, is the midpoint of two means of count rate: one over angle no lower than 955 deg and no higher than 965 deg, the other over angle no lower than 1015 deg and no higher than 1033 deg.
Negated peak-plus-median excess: -1.6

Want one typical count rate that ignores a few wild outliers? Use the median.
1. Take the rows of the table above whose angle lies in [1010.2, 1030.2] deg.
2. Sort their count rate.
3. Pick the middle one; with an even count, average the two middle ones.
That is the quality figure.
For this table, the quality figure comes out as 8.14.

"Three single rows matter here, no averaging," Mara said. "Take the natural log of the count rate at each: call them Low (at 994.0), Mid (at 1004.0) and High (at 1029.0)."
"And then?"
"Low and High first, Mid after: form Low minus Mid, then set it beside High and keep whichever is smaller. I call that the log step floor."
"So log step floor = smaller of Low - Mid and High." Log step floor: 0.00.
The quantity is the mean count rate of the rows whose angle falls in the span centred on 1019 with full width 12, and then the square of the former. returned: 63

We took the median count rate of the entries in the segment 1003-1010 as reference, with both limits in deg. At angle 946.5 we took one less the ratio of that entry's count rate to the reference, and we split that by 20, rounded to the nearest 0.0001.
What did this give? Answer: -0.0038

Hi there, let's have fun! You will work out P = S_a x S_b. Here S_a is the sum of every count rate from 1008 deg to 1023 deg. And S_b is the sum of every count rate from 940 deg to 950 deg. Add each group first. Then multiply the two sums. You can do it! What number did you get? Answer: 1613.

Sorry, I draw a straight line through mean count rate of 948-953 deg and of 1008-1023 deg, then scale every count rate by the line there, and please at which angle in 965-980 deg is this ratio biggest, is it 976.5 deg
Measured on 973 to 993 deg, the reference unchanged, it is 984.0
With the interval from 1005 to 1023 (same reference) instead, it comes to 1021.5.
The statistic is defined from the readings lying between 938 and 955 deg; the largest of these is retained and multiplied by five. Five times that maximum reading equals 44.1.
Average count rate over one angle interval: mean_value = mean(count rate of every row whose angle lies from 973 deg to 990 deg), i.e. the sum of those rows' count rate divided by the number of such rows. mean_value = 8.83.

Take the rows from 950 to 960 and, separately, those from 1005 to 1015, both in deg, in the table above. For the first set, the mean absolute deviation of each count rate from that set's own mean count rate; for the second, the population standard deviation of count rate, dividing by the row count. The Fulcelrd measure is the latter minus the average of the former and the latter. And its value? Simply -0.12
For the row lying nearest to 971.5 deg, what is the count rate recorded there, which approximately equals 7.95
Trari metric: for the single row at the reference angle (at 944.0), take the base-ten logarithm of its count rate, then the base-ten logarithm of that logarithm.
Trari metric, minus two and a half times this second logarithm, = 0.12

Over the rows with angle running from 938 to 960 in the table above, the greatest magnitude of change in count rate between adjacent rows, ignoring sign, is 1.0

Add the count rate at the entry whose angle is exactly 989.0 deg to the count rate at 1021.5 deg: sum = 16.7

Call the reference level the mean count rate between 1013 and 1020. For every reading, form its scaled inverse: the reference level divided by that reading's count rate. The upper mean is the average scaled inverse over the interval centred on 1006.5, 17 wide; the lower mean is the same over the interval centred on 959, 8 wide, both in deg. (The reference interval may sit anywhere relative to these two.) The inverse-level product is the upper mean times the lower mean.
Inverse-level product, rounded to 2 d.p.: 1.01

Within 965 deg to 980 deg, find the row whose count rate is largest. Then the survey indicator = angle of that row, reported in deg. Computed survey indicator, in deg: 976.5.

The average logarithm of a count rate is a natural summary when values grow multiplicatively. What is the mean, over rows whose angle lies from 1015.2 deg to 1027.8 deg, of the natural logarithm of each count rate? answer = 2.09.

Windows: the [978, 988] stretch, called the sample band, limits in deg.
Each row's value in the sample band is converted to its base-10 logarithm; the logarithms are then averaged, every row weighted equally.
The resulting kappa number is 0.949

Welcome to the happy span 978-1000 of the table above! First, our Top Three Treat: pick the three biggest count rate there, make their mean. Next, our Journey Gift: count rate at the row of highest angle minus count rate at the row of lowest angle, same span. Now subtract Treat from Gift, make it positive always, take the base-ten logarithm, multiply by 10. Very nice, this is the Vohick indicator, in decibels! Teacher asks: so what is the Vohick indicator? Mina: 9.87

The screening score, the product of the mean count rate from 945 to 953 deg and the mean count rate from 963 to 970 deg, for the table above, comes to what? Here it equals 66.9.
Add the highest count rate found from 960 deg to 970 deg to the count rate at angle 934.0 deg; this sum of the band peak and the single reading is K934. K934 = 16.5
